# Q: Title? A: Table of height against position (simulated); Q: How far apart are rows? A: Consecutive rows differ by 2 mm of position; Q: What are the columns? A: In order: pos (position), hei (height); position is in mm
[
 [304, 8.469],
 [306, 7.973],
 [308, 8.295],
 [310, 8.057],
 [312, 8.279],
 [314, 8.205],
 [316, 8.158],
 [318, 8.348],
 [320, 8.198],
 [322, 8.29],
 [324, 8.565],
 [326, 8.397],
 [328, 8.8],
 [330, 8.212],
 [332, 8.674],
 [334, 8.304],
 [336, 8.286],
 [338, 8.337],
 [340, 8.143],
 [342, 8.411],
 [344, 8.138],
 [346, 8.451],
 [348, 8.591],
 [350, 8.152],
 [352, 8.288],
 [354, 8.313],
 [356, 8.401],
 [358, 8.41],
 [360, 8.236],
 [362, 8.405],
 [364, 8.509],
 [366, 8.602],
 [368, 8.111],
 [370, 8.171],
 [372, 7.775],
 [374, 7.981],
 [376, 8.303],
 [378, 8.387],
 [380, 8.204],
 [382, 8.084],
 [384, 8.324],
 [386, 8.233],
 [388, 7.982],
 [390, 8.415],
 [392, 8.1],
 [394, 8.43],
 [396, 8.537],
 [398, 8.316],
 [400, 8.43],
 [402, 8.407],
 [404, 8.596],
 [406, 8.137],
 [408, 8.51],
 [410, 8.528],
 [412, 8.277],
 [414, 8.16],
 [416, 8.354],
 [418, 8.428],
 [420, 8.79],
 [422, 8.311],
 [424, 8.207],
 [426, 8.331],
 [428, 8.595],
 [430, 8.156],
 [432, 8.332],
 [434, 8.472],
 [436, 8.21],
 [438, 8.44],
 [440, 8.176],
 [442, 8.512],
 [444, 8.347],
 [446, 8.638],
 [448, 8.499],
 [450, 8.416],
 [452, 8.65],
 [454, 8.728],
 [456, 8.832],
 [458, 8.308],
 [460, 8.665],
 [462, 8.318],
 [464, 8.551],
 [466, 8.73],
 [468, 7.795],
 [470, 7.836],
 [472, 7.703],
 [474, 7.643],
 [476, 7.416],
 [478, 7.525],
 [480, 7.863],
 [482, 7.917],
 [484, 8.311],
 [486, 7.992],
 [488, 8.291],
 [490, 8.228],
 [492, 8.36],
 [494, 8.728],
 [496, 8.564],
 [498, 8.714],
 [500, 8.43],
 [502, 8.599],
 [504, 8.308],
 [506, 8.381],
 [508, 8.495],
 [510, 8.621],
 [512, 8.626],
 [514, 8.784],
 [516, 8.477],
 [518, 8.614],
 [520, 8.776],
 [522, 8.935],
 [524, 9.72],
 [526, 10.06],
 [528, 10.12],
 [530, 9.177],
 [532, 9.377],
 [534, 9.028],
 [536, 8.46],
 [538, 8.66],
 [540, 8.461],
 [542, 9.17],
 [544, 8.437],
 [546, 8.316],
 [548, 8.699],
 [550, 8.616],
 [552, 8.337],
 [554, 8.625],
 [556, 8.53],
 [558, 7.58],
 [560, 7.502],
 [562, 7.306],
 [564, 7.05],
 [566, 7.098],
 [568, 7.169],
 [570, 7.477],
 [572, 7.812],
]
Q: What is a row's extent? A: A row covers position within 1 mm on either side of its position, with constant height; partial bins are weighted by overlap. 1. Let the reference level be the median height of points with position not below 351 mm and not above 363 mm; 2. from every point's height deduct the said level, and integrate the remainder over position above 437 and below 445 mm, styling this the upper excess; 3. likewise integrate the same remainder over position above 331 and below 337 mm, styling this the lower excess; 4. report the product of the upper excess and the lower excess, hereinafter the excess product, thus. 0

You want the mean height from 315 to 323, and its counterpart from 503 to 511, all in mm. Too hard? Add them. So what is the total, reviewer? 16.7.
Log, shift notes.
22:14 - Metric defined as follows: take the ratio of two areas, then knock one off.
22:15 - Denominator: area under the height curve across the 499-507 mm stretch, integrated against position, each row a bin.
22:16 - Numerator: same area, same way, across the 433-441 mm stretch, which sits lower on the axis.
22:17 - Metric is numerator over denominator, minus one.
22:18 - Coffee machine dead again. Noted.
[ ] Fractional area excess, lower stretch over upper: -0.012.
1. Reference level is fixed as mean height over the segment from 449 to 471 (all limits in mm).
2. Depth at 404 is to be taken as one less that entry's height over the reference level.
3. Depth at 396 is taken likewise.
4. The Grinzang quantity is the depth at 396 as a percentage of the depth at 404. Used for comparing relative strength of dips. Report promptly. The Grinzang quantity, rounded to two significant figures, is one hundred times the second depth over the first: 62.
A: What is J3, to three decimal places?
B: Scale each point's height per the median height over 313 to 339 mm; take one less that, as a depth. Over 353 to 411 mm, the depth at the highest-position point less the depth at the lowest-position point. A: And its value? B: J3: -0.026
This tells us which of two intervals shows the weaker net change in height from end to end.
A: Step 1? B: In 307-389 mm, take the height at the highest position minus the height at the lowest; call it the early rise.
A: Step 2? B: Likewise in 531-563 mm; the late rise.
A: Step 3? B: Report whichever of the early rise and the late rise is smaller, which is -2.07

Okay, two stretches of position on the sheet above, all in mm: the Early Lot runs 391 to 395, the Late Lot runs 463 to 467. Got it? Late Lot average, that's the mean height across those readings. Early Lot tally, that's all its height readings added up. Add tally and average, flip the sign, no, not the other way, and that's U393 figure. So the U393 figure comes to -25.17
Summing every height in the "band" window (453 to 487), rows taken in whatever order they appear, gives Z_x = 138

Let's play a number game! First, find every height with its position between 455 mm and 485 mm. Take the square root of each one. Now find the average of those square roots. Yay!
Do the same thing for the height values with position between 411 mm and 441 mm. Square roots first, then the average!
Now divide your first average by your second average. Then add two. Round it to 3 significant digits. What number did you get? 2.98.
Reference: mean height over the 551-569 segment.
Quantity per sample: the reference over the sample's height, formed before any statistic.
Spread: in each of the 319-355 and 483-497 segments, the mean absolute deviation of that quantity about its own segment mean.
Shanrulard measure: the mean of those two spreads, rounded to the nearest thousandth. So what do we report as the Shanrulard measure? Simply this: 0.017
